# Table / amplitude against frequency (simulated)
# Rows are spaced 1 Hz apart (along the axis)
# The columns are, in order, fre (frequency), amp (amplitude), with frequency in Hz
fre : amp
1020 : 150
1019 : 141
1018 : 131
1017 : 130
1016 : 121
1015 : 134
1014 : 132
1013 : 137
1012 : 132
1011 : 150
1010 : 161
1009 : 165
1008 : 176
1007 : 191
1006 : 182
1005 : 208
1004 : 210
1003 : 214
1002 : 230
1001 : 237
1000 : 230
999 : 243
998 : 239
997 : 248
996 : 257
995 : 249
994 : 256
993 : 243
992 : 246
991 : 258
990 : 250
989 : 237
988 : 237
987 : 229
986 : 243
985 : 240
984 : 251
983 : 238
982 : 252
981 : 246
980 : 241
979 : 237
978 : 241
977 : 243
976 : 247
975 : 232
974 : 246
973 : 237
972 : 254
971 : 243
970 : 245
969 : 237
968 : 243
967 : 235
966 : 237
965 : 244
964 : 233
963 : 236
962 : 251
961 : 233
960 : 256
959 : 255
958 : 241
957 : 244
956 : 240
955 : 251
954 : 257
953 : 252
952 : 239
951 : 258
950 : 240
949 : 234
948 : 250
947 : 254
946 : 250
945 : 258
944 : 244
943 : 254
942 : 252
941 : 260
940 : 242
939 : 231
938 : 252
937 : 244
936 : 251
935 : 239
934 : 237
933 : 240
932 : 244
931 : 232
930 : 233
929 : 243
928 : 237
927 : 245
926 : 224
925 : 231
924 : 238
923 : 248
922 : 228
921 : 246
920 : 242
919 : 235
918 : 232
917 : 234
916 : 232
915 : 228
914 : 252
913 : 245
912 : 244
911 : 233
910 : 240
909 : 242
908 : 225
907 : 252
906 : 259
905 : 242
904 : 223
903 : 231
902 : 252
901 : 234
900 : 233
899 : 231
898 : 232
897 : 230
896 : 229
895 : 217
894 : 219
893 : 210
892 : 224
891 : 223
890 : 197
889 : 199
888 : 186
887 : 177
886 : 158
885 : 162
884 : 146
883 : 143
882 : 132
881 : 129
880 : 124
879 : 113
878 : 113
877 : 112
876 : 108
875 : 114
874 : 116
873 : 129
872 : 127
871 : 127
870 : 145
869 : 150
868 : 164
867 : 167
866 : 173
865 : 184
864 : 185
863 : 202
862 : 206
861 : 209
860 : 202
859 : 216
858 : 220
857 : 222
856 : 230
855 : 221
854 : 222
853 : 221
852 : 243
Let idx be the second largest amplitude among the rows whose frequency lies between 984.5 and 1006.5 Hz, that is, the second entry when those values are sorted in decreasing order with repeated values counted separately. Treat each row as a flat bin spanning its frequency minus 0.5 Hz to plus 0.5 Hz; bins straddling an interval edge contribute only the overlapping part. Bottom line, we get 257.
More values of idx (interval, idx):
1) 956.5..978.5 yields 255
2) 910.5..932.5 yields 248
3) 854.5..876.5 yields 222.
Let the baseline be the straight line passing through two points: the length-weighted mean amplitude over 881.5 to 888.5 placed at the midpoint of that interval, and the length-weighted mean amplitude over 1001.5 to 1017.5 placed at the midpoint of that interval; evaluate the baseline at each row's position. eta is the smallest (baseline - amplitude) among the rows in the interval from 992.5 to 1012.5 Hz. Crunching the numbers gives -91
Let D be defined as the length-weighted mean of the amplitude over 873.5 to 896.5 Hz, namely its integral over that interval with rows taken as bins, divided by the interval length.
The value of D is 163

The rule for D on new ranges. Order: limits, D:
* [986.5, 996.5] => 246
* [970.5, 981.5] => 242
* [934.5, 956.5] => 248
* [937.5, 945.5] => 249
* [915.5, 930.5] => 237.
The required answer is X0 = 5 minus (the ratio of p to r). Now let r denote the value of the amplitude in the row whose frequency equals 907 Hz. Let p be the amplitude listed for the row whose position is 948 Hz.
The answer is 4.01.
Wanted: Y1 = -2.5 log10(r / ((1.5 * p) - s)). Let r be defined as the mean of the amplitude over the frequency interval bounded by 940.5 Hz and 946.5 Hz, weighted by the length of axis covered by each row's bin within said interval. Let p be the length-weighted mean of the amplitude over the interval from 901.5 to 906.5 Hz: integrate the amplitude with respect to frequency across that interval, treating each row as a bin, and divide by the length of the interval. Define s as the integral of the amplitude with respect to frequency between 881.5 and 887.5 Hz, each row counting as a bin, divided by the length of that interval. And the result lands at -0.2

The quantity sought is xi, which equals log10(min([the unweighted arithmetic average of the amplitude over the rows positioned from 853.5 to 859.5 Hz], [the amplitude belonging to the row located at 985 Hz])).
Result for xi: 2.346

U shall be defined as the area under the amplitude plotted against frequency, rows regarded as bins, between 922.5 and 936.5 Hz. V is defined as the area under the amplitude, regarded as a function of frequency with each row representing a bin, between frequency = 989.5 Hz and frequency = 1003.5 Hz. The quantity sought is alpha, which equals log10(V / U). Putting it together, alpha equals 0.01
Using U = 3342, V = 3400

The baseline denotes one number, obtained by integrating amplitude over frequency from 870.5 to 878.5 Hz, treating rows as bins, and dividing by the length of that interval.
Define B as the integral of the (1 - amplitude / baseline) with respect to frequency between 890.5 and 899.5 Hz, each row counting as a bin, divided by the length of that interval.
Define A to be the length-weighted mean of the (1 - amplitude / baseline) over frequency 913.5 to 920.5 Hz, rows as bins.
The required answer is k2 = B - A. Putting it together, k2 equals 0.1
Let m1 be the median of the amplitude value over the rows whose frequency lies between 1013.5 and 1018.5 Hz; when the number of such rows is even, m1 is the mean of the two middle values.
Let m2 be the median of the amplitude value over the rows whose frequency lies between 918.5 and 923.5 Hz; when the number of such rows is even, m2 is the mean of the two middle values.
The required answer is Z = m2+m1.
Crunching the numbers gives 373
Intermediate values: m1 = 131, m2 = 242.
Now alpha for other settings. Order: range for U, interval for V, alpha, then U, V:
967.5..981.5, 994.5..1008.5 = -0.04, 3392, 3114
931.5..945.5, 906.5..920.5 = -0.01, 3448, 3336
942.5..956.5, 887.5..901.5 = -0.06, 3481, 3064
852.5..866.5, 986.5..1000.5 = 0.07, 2913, 3422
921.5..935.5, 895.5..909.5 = 0.00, 3319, 3315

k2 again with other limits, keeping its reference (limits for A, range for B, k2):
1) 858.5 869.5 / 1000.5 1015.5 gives 0.1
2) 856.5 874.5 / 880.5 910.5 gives -0.3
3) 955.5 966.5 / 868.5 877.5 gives 1.0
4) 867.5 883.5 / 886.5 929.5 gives -0.9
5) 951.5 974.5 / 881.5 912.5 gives 0.3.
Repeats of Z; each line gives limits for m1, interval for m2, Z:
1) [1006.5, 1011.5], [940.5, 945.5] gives 419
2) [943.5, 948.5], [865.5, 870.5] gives 414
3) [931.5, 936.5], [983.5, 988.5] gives 480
